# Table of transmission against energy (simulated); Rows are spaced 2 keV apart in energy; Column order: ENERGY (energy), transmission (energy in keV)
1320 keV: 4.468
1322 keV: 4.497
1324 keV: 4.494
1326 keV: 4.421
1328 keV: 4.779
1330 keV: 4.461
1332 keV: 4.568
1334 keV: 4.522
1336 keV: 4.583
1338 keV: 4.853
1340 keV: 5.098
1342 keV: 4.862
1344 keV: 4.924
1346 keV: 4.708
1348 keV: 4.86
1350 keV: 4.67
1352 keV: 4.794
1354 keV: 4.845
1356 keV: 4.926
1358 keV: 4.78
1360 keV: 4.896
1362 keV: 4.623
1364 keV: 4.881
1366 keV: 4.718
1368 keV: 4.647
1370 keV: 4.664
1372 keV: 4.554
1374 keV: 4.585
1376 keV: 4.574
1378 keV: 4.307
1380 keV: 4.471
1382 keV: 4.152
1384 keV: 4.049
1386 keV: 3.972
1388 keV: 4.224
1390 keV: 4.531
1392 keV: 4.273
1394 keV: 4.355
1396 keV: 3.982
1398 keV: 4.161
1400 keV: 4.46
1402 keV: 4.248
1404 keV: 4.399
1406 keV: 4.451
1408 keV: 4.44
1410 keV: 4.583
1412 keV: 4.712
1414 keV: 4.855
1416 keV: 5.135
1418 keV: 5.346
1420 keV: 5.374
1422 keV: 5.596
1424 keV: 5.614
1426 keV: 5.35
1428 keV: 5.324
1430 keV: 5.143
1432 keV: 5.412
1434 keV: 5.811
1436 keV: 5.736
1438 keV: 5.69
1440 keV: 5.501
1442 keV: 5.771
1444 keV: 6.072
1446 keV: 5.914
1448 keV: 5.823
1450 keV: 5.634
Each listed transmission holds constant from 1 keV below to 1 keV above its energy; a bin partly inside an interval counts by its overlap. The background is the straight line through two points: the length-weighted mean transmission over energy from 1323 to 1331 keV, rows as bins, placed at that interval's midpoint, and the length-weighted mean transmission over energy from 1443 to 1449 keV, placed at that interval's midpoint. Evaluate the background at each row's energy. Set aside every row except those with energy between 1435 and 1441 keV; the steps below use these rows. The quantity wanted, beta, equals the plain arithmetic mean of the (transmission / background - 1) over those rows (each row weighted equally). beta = -0.03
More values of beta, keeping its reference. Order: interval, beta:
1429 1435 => -0.05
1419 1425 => -0.02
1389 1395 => -0.17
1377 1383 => -0.16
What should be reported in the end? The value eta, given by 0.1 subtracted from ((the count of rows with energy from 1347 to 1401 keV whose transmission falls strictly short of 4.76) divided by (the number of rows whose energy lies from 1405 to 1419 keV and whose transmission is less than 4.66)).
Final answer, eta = 6.6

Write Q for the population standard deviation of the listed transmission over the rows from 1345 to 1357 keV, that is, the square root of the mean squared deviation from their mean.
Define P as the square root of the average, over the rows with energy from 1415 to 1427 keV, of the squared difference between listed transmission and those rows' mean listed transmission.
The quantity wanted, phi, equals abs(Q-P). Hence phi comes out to 0.08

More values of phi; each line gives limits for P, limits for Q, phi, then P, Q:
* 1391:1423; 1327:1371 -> 0.31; 0.46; 0.152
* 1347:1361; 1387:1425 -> 0.41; 0.08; 0.490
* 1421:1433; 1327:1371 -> 0.01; 0.16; 0.152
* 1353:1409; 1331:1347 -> 0.08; 0.27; 0.190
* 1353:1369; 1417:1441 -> 0.08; 0.11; 0.191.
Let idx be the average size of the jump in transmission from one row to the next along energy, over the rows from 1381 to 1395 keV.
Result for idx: 0.180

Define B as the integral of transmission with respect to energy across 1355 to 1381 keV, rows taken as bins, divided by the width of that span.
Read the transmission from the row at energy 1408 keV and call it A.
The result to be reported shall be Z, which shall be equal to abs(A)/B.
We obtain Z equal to 0.95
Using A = 4.44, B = 4.66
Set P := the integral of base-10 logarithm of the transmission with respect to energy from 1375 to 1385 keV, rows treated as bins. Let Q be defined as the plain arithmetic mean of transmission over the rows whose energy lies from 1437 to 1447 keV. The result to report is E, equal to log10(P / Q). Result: 0.04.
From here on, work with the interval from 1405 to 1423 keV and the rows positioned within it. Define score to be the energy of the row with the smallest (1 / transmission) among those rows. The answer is 1422 keV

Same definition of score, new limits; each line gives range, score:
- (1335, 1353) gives 1340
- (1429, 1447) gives 1444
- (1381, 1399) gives 1390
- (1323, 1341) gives 1340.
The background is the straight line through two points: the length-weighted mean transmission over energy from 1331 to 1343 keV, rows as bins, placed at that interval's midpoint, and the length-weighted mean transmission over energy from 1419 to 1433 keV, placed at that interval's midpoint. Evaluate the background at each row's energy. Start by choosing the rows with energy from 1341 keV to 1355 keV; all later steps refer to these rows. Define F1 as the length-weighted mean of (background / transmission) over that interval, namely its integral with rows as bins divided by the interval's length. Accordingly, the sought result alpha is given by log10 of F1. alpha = 0.00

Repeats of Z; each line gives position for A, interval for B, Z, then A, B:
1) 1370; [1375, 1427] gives 1.01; 4.664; 4.60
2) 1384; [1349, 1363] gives 0.85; 4.049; 4.79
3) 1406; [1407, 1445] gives 0.83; 4.451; 5.34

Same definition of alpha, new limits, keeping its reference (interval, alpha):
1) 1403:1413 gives 0.07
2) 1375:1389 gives 0.08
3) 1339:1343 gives -0.02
